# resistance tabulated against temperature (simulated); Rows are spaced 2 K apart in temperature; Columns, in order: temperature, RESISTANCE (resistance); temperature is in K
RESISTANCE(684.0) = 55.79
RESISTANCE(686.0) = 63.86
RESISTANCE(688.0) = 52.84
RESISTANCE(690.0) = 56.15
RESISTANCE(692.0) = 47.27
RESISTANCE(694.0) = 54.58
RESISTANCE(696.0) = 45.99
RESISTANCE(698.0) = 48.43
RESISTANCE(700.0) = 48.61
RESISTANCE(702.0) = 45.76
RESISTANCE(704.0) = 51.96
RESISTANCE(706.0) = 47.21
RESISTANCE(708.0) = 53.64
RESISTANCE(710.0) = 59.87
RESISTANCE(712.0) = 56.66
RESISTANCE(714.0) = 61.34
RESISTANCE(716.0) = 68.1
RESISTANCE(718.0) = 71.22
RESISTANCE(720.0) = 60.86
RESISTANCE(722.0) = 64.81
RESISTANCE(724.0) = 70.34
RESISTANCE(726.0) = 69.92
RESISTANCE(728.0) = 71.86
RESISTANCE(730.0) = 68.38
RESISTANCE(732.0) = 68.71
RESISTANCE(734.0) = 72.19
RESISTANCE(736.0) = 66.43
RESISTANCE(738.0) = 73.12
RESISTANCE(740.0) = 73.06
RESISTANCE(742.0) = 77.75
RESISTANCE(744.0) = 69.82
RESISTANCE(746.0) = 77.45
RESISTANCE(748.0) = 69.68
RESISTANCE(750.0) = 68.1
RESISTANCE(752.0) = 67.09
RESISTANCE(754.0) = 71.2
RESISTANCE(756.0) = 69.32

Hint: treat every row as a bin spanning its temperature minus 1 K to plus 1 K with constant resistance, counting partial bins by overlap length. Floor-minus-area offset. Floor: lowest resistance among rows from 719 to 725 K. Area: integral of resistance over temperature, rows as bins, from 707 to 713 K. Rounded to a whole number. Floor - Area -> -279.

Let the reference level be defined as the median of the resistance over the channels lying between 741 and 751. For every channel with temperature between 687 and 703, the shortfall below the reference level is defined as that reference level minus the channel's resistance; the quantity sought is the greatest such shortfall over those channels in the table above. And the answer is 24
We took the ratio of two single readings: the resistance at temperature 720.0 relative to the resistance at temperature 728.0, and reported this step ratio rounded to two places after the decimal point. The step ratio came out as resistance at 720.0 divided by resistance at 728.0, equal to 0.85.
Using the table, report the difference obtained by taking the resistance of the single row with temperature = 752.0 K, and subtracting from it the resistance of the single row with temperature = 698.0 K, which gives 19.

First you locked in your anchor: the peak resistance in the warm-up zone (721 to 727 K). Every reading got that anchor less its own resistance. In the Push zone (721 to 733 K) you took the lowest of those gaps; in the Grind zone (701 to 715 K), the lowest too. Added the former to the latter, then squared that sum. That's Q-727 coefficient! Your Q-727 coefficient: 56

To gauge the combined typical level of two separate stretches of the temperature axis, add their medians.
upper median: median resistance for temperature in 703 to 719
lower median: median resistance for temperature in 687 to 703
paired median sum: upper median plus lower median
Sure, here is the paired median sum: 107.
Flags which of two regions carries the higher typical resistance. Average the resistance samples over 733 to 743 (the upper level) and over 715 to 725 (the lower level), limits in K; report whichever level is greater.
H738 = 72.5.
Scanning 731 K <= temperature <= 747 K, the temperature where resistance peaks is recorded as 742.0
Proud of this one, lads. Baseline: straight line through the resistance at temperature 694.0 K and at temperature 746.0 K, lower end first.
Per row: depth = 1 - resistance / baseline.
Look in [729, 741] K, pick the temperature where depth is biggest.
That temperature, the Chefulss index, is 736.0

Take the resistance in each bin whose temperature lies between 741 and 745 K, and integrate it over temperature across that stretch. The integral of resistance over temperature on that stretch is 295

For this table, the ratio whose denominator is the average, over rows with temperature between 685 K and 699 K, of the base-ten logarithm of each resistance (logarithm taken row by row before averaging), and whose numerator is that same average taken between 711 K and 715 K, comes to 1.03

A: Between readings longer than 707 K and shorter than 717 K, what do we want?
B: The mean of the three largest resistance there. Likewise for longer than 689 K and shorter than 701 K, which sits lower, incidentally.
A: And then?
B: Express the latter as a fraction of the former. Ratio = 0.84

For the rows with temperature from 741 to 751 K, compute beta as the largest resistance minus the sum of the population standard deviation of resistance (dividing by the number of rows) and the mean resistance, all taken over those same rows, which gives 1.0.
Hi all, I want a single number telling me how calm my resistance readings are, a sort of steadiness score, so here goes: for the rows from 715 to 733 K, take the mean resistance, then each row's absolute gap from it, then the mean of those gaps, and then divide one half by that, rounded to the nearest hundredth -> 0.21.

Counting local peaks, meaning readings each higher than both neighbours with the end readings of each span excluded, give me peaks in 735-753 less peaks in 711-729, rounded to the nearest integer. 1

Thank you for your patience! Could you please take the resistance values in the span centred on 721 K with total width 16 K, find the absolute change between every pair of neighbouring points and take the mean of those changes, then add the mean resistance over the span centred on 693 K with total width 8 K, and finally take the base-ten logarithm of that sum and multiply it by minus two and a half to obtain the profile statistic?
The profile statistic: -4.36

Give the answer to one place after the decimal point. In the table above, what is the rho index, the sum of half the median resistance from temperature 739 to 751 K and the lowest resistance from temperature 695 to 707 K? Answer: 81.5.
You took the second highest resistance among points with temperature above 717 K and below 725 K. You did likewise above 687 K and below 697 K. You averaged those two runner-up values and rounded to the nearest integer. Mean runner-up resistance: 62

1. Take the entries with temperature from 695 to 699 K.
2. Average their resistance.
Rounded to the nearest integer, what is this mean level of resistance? 47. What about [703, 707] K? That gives 50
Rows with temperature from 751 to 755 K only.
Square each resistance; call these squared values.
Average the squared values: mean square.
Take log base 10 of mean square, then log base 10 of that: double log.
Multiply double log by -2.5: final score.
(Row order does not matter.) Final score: -1.41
